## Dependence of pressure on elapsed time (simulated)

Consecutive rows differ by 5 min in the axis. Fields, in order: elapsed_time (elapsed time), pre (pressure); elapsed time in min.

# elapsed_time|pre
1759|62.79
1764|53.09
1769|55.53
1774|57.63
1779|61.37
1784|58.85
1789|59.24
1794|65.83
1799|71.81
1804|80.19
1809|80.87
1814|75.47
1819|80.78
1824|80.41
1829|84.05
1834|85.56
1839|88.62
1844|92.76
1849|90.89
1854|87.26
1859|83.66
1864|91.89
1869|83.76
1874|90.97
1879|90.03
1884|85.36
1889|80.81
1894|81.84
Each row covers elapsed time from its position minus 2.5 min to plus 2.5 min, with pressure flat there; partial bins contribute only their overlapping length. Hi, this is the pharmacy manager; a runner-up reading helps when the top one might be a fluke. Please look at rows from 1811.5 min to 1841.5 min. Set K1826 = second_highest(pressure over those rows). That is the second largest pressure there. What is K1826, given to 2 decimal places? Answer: 85.56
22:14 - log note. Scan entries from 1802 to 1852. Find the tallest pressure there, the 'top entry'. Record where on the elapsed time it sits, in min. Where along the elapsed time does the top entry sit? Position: 1844 min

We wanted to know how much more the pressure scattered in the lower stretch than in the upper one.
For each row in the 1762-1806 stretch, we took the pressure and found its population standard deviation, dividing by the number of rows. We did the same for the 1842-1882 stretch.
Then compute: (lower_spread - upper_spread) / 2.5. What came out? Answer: 1.9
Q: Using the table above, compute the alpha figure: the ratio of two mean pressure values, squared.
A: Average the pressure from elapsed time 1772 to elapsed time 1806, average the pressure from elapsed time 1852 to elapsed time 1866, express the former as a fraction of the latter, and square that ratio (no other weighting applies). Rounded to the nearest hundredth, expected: 0.55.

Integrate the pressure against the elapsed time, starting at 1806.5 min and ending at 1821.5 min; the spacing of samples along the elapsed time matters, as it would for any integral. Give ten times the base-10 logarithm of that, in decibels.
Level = 30.7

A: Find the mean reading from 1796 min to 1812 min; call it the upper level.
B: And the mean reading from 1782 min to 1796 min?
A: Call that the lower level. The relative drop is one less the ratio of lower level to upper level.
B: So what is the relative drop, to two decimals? 0.21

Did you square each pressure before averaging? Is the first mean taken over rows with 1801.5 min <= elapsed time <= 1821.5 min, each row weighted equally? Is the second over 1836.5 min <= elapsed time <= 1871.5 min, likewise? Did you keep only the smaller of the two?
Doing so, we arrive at 6298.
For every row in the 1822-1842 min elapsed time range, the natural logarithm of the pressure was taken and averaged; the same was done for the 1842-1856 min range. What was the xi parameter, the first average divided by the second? 0.99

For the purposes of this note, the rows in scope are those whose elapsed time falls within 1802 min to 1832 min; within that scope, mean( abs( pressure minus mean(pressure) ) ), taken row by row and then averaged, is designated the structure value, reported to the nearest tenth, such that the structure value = 1.6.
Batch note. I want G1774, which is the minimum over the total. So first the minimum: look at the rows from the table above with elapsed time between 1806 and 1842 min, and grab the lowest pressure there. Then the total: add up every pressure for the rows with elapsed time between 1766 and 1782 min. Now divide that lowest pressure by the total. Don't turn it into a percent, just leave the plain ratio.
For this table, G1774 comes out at 0.43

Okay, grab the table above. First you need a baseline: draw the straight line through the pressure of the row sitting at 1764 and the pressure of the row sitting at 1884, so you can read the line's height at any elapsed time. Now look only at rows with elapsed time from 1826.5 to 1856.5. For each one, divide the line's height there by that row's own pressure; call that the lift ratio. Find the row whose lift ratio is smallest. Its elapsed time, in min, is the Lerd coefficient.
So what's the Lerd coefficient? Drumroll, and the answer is 1844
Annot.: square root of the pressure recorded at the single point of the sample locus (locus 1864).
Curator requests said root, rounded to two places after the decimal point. 9.59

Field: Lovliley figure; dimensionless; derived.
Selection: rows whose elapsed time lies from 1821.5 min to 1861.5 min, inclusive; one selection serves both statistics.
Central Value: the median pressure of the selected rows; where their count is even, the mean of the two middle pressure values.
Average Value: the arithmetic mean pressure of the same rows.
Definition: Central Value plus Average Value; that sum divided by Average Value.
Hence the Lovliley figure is 2.00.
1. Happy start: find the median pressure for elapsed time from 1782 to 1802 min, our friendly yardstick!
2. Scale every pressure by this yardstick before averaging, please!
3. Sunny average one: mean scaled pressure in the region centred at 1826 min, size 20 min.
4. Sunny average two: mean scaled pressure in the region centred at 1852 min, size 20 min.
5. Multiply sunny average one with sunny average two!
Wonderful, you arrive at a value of 1.87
